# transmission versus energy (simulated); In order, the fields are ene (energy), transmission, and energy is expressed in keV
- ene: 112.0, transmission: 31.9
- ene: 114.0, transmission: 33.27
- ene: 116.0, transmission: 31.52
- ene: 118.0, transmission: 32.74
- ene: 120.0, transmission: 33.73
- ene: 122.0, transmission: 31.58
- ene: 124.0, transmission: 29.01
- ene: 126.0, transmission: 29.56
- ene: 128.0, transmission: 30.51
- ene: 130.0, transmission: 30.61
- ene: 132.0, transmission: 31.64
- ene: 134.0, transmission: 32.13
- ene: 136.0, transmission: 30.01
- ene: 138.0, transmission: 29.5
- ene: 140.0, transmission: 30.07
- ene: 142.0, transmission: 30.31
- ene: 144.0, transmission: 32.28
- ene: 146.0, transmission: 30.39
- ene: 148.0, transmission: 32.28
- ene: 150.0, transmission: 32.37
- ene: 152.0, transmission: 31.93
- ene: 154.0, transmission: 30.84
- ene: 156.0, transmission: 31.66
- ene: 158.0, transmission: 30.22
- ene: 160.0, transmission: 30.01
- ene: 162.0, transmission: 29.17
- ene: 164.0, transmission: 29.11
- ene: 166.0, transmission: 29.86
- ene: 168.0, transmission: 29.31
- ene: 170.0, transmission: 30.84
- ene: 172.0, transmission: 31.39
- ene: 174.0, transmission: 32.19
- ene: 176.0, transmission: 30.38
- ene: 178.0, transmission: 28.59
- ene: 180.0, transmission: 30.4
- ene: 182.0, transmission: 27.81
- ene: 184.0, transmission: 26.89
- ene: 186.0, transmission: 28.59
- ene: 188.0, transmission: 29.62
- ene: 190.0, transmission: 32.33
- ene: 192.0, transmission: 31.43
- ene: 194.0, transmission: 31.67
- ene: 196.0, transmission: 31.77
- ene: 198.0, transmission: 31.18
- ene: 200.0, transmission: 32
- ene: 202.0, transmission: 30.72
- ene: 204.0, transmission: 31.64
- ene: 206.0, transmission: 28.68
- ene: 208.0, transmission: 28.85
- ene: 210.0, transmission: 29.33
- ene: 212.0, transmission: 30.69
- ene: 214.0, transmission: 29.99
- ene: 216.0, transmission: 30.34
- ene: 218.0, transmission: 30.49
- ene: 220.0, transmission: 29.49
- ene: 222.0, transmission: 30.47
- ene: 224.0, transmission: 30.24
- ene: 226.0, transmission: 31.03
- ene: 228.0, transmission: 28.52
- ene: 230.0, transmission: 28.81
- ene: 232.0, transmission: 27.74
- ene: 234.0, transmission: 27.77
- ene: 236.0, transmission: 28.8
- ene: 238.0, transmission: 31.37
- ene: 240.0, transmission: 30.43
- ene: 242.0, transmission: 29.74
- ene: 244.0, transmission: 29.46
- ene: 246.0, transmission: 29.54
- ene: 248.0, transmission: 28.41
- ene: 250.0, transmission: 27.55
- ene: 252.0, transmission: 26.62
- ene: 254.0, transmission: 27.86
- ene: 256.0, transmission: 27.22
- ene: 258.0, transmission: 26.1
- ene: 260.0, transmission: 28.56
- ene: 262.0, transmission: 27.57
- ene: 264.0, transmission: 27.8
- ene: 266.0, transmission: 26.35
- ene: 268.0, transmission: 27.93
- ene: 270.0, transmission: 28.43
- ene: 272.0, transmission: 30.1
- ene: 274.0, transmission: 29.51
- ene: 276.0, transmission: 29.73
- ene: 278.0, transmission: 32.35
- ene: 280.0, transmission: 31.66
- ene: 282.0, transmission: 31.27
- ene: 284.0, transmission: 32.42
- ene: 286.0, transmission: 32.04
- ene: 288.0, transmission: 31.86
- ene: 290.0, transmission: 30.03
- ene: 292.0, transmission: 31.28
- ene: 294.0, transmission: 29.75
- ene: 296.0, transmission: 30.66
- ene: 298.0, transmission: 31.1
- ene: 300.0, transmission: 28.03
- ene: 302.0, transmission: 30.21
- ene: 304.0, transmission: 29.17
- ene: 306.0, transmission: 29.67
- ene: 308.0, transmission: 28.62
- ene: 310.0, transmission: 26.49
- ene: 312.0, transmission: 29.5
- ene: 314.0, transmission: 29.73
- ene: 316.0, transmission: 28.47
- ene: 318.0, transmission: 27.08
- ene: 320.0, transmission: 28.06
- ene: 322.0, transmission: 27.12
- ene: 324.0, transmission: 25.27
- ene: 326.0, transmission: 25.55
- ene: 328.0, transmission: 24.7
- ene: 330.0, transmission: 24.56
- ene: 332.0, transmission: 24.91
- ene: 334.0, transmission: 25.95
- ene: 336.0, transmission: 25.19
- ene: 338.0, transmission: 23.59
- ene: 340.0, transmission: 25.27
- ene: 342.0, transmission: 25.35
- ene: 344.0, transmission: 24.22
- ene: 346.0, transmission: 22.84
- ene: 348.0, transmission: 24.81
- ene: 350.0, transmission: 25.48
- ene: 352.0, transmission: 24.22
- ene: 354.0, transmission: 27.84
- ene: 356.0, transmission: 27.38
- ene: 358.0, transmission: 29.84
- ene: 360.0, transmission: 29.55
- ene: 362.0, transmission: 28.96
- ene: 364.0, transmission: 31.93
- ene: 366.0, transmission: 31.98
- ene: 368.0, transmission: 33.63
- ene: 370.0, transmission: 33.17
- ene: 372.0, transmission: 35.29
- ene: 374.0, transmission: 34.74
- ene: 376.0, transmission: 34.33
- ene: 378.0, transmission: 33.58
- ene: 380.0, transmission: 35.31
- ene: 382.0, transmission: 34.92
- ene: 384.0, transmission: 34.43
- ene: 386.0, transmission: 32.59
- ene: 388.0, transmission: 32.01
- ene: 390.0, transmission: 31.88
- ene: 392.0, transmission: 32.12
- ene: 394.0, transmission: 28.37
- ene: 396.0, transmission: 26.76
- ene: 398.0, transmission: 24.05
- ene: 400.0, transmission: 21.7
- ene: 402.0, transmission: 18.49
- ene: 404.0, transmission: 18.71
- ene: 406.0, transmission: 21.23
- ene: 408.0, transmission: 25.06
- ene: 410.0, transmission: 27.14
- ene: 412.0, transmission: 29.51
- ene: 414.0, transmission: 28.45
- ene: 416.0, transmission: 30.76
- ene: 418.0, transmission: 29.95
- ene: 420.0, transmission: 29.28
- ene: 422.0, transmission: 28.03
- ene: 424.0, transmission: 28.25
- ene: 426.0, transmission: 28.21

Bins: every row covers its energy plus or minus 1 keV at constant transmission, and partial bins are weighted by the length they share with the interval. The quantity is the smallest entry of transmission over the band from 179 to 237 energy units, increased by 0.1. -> 27.0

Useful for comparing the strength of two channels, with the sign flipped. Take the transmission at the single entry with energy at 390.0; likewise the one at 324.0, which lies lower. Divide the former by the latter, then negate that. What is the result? -1.26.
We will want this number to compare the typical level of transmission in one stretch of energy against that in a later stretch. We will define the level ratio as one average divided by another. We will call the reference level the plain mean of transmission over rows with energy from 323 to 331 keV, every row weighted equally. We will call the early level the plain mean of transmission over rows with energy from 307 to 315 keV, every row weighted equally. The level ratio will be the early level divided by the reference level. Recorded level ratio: 1.14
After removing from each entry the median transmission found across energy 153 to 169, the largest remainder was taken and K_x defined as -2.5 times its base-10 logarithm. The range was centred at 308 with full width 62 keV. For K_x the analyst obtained -1.0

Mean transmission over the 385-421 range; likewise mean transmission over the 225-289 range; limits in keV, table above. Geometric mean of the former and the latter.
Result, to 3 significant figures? 28.1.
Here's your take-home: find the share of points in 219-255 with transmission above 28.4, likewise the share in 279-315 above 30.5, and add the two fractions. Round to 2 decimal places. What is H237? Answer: 1.17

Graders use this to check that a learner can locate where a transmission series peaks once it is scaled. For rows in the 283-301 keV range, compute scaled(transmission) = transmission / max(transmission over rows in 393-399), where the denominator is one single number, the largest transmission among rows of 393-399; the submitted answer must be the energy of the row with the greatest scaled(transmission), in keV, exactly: 284.0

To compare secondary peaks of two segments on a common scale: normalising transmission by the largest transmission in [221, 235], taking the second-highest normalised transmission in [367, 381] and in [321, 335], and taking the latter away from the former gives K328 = 0.30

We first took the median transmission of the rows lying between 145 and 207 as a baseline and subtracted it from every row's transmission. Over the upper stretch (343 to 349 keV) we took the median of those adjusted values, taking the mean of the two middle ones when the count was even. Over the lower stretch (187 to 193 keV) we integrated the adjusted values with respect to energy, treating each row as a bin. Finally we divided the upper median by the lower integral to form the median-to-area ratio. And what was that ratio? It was -2.7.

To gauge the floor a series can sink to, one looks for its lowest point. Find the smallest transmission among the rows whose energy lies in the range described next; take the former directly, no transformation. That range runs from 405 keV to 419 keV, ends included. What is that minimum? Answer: 21.23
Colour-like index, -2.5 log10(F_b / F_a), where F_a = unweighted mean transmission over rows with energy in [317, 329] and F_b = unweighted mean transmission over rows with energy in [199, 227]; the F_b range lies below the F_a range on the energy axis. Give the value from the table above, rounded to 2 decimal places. -0.15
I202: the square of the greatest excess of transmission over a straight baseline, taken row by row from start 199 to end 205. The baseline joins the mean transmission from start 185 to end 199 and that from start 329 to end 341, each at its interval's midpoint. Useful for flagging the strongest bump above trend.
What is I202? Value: 1.9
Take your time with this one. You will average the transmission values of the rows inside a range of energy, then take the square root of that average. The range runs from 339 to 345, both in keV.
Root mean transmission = 4.99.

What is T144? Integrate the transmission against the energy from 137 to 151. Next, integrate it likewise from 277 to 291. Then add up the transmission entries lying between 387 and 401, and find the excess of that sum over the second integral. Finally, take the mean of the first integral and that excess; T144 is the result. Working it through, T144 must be 94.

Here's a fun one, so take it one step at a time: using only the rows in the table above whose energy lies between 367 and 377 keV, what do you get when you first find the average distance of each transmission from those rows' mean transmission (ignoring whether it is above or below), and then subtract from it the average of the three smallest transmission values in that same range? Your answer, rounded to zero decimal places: -33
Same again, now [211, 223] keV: -30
